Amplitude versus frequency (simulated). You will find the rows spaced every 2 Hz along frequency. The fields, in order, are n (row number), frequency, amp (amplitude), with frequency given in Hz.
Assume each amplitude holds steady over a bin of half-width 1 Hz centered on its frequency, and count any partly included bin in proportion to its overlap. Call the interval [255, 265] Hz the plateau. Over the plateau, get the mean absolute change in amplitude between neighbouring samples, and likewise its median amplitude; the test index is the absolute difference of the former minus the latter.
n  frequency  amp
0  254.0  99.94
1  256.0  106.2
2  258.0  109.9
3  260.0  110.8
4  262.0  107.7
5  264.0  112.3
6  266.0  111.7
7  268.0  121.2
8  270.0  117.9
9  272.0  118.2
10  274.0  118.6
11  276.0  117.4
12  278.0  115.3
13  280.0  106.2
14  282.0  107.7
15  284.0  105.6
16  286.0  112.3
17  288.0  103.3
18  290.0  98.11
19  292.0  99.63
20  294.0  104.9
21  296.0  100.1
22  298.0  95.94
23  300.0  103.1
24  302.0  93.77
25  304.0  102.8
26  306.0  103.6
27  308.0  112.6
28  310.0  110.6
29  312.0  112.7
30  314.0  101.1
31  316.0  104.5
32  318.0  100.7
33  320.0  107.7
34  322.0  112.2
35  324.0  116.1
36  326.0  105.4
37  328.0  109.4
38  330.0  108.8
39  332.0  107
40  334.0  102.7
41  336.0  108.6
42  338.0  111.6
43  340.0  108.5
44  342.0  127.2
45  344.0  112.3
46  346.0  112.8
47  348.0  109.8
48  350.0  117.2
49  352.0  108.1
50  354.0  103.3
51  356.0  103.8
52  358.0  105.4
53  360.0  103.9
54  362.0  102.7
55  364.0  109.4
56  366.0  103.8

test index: 107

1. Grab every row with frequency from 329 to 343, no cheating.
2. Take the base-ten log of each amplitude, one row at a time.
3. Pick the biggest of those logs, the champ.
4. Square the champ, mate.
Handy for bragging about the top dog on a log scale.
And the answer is 4.43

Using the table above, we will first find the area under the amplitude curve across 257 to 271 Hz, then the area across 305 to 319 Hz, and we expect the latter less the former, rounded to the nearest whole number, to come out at -91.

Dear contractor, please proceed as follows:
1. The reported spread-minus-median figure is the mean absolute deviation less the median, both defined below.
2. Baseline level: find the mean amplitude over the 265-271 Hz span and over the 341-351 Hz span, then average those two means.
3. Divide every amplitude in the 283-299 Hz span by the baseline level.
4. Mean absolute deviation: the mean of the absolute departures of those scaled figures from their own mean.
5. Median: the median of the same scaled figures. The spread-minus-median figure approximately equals -0.84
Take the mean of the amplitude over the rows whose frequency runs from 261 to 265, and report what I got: 110.0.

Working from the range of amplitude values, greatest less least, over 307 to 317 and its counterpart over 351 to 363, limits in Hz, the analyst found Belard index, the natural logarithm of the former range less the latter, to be 1.8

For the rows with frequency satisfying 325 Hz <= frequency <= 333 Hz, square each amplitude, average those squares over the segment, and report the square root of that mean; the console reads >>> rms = 108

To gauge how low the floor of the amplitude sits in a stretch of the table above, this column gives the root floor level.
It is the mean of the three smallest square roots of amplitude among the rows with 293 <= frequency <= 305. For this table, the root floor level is 9.8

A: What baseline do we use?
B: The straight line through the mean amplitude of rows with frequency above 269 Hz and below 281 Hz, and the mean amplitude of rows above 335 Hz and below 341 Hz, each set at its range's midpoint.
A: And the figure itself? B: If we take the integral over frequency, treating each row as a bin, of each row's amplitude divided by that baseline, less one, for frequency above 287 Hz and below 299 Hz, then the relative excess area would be -1.43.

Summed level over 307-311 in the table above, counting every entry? 223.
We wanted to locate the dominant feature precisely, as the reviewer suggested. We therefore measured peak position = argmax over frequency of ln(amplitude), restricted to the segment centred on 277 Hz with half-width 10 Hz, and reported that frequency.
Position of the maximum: 268.0 Hz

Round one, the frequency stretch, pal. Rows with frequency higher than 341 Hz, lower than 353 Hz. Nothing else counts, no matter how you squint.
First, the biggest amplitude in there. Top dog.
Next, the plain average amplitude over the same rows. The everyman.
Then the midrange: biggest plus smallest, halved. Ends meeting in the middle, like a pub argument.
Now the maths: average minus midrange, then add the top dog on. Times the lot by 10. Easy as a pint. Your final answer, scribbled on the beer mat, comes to 1241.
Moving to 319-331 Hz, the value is 1153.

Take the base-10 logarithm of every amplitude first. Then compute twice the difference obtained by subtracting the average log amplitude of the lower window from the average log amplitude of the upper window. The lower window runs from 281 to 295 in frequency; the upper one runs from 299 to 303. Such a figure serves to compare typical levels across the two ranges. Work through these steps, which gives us -0.05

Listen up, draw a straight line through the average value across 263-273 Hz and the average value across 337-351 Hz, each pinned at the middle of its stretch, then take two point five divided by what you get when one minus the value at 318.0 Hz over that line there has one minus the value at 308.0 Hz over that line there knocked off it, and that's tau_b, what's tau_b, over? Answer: 25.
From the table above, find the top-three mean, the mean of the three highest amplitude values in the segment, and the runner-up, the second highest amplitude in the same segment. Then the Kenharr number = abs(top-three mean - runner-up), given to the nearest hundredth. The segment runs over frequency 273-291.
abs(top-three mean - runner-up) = 0.30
